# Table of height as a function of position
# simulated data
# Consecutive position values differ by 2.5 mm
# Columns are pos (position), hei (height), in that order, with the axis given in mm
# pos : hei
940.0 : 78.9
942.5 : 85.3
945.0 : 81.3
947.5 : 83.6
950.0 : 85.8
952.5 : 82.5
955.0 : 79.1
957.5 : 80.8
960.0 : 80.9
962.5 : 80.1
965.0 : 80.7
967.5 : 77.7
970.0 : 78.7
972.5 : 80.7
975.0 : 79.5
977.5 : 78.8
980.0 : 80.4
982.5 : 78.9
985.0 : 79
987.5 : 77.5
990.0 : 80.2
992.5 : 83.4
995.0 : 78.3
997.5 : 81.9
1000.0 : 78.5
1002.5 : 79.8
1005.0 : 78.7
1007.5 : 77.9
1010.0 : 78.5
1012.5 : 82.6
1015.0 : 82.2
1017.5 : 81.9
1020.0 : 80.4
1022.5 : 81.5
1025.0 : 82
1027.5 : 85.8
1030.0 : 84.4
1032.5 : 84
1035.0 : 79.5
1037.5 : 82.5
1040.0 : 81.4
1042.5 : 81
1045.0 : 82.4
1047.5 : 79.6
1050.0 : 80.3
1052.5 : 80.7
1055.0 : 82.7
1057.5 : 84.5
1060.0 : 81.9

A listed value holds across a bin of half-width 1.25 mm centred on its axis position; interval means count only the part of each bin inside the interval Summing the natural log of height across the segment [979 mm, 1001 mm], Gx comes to 39.4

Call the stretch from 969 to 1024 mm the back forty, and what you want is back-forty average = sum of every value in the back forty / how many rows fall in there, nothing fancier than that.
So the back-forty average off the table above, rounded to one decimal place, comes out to 80.0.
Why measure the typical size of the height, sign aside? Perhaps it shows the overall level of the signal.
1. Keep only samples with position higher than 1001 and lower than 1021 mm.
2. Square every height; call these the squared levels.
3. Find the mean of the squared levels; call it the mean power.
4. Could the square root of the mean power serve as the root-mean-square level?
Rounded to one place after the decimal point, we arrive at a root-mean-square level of 80.3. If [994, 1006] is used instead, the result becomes 79.5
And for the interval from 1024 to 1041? 82.8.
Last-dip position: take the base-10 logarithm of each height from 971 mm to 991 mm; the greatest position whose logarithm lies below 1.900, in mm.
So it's 987.5 mm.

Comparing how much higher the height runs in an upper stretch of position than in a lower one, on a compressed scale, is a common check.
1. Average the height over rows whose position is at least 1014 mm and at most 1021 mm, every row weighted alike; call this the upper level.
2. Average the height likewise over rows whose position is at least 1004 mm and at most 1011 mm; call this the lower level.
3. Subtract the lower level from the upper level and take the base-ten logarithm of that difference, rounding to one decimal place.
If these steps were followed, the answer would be 0.5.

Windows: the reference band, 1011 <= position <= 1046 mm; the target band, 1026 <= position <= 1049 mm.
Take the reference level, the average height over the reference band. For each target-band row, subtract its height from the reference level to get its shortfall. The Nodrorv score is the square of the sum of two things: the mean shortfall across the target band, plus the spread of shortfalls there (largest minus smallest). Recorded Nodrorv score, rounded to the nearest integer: 39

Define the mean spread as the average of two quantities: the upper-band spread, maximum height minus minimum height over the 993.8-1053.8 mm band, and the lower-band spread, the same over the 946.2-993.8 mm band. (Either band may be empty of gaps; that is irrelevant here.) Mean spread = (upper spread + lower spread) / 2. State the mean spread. 8.10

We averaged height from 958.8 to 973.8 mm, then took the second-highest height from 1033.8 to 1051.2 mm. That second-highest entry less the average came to 2.60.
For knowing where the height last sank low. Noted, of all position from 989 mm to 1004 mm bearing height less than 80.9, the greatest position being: 1002.5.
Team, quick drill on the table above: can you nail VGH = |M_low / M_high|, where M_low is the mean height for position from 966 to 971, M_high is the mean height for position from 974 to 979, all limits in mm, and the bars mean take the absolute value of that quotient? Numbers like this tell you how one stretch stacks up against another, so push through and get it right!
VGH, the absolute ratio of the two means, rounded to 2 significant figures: 0.99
